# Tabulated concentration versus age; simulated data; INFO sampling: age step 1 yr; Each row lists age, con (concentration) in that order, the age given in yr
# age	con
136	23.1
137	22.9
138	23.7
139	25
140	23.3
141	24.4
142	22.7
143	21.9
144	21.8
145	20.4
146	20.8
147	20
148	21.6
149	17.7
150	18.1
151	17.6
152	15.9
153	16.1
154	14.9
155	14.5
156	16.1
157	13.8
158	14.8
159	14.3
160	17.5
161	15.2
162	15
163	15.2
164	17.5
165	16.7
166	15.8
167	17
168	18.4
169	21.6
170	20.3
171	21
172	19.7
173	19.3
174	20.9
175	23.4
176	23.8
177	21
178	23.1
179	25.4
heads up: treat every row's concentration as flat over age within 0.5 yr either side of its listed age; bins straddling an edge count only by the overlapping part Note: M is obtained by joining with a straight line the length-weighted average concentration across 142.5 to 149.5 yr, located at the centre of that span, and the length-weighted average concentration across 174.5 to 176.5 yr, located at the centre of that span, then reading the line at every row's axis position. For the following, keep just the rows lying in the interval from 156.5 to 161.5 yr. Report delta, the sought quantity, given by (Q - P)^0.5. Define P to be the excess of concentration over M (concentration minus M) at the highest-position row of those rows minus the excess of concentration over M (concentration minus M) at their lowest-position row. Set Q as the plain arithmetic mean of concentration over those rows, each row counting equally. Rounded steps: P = 1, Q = 15.1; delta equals 3.8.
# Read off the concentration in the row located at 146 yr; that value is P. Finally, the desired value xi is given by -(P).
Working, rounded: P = 20.8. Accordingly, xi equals -21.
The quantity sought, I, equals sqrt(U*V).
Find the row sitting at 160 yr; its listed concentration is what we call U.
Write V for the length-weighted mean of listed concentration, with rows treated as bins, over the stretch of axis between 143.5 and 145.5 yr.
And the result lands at 19.2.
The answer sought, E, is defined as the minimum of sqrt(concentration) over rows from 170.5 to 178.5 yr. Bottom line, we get 4.39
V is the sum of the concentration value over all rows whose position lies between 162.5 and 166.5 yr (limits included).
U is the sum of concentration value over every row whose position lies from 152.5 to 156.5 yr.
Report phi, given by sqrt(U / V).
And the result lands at 0.97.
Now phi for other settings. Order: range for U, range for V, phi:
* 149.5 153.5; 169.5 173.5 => 0.92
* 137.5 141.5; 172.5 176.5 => 1.05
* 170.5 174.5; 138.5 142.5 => 0.92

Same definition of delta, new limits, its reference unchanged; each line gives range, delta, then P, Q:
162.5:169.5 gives 3.4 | 6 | 17.5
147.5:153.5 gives 4.9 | -6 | 17.8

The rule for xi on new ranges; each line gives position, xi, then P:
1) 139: -25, 25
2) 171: -21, 21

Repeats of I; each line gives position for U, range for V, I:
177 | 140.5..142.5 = 22.2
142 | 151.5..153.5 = 19.1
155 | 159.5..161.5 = 15.4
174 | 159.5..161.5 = 18.5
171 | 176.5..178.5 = 21.5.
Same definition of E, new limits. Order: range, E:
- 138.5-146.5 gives 4.52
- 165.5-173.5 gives 3.97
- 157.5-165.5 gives 3.78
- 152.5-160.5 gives 3.71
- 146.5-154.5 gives 3.86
